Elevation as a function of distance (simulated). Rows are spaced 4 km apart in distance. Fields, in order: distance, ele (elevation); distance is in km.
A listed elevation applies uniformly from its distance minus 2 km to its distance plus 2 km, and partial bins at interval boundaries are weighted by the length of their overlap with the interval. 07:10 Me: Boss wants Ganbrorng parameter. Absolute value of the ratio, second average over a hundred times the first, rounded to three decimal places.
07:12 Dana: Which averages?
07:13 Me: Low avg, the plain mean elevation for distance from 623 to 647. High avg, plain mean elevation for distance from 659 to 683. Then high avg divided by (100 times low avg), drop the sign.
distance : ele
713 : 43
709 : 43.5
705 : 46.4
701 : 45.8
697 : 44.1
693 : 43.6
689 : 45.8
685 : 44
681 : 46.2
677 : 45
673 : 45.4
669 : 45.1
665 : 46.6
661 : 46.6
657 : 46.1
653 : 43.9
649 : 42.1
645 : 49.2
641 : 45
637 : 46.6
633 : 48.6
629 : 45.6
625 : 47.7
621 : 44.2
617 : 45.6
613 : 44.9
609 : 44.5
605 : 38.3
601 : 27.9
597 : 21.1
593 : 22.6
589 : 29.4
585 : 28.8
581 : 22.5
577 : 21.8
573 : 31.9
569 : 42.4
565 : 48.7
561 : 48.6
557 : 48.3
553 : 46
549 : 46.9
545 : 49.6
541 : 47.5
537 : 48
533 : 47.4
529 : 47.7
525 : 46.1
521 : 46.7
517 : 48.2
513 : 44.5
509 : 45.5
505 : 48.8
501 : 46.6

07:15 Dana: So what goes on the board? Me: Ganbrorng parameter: 0.010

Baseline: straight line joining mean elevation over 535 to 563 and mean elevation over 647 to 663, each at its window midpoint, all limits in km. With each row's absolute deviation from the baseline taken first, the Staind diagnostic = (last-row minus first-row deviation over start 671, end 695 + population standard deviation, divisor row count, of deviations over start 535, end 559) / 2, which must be -0.3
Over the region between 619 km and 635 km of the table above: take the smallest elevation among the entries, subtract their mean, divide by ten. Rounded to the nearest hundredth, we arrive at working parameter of -0.23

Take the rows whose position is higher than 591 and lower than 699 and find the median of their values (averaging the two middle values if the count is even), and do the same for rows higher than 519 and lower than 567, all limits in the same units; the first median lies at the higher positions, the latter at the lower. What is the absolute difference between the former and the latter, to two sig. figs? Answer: 2.6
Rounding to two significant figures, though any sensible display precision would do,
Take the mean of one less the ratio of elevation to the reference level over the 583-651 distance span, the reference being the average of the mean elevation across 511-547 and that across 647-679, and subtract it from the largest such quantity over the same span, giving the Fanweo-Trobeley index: 0.40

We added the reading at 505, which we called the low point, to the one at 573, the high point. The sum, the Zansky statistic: 81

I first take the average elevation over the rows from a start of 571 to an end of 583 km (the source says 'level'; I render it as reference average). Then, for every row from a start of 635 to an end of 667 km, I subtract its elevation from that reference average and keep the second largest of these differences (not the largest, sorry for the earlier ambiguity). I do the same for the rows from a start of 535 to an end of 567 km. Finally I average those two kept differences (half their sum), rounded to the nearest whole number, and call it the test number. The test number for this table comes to -20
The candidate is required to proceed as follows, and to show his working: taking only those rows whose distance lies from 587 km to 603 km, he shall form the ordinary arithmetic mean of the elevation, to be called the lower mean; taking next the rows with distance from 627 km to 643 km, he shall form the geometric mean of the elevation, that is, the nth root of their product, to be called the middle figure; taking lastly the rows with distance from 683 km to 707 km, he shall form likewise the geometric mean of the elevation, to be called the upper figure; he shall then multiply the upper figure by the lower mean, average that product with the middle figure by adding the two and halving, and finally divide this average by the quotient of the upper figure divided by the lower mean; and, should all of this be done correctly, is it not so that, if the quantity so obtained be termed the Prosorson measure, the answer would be 332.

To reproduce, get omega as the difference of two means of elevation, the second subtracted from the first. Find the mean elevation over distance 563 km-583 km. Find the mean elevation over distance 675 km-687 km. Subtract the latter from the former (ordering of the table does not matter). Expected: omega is -12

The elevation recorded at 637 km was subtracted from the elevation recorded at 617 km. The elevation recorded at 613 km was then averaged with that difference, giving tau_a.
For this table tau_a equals 22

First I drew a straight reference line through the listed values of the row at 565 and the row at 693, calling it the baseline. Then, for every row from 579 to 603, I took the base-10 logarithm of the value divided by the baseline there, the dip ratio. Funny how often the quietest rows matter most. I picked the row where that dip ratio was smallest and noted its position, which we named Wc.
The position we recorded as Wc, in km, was 597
